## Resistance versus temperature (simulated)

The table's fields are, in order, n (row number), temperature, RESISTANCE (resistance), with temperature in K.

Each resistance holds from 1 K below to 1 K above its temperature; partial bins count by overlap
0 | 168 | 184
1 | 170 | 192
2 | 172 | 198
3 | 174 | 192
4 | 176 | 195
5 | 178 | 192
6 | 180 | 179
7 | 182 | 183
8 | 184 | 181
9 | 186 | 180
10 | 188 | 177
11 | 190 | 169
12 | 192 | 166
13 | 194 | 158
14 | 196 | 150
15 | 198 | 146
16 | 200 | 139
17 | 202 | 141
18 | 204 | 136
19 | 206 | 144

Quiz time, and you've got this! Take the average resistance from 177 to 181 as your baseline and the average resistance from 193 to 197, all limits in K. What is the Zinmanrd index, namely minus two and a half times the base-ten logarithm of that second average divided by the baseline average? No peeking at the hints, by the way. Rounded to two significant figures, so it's 0.20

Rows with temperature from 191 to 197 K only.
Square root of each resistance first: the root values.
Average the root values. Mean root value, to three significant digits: 12.6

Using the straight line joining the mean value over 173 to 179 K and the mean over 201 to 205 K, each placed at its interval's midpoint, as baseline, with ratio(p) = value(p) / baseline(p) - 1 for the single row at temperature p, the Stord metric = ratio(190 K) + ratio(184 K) 0.049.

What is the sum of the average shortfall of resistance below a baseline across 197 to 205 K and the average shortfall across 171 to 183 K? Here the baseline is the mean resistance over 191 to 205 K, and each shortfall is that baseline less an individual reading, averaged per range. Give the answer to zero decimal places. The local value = -34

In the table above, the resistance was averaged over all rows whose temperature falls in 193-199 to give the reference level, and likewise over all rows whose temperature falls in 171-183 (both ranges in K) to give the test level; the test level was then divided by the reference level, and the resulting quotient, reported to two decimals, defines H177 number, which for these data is 1.25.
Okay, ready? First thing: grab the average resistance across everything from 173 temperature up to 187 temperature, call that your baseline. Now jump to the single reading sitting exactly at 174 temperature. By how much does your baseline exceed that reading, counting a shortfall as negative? -6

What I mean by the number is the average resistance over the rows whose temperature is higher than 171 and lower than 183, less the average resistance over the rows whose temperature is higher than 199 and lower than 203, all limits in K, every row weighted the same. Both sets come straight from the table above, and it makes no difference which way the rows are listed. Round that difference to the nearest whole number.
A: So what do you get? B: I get 50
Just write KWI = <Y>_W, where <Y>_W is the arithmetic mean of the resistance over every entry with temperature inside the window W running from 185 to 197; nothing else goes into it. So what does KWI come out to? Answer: 167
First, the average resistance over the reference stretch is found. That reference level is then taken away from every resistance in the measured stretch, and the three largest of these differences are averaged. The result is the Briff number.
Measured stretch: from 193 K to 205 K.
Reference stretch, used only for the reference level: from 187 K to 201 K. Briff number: -7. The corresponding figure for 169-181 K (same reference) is 37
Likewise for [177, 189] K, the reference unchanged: 27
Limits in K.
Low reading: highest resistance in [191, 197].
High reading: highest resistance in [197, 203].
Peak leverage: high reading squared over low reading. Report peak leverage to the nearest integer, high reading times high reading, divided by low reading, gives 128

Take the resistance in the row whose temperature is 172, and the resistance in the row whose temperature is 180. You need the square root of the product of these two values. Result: 188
